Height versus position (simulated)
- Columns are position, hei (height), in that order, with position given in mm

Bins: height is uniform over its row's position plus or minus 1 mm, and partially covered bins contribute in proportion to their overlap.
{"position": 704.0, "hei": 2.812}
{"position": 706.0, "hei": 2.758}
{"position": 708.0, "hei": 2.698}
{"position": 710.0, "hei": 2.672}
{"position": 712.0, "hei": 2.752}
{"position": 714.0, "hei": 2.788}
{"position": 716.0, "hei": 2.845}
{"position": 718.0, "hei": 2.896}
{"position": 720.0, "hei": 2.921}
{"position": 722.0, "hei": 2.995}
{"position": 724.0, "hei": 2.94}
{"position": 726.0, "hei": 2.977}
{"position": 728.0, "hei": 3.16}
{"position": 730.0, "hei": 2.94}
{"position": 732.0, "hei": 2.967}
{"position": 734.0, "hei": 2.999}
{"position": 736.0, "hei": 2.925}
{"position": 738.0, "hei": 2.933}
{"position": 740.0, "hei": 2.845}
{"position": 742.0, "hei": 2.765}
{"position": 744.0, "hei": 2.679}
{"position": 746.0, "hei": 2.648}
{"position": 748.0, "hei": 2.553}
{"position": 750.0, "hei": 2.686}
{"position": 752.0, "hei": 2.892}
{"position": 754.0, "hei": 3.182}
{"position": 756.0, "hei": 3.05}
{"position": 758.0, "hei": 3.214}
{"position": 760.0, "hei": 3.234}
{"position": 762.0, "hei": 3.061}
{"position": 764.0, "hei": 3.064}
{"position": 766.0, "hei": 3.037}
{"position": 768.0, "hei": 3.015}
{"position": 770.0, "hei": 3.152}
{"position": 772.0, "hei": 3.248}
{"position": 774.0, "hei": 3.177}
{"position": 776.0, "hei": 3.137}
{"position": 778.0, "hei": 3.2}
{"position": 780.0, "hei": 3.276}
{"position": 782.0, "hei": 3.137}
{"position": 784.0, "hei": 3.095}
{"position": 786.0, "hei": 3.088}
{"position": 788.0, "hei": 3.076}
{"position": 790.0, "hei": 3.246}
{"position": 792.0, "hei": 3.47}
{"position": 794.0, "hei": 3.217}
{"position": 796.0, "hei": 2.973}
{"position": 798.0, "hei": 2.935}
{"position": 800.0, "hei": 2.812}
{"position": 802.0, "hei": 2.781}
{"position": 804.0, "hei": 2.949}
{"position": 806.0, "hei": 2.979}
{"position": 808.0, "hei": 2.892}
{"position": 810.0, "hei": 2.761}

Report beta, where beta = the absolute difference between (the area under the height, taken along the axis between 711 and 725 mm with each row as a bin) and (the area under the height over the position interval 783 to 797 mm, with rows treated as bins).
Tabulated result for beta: 4.1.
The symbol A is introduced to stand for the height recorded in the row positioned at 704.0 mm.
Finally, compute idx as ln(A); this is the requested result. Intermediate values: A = 2.812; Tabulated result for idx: 1.03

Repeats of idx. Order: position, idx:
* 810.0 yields 1.02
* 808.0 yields 1.06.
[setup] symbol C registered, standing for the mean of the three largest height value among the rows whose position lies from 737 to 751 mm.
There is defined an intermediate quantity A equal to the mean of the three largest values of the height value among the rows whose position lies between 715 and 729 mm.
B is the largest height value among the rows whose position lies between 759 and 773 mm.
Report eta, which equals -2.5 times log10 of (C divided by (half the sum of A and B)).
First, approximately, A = 3.04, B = 3.248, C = 2.85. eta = 0.11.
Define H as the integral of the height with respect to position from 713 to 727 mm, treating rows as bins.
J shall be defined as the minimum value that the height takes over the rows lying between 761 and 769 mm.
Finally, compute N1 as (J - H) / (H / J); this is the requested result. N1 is -2.8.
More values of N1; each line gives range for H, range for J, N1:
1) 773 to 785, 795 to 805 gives -2.6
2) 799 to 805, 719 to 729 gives -2.4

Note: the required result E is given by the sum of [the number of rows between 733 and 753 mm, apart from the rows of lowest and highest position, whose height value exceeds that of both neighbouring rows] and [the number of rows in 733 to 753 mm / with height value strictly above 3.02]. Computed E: 1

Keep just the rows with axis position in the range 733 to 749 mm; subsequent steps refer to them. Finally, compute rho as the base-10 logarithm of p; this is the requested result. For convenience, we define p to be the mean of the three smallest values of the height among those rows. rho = 0.419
